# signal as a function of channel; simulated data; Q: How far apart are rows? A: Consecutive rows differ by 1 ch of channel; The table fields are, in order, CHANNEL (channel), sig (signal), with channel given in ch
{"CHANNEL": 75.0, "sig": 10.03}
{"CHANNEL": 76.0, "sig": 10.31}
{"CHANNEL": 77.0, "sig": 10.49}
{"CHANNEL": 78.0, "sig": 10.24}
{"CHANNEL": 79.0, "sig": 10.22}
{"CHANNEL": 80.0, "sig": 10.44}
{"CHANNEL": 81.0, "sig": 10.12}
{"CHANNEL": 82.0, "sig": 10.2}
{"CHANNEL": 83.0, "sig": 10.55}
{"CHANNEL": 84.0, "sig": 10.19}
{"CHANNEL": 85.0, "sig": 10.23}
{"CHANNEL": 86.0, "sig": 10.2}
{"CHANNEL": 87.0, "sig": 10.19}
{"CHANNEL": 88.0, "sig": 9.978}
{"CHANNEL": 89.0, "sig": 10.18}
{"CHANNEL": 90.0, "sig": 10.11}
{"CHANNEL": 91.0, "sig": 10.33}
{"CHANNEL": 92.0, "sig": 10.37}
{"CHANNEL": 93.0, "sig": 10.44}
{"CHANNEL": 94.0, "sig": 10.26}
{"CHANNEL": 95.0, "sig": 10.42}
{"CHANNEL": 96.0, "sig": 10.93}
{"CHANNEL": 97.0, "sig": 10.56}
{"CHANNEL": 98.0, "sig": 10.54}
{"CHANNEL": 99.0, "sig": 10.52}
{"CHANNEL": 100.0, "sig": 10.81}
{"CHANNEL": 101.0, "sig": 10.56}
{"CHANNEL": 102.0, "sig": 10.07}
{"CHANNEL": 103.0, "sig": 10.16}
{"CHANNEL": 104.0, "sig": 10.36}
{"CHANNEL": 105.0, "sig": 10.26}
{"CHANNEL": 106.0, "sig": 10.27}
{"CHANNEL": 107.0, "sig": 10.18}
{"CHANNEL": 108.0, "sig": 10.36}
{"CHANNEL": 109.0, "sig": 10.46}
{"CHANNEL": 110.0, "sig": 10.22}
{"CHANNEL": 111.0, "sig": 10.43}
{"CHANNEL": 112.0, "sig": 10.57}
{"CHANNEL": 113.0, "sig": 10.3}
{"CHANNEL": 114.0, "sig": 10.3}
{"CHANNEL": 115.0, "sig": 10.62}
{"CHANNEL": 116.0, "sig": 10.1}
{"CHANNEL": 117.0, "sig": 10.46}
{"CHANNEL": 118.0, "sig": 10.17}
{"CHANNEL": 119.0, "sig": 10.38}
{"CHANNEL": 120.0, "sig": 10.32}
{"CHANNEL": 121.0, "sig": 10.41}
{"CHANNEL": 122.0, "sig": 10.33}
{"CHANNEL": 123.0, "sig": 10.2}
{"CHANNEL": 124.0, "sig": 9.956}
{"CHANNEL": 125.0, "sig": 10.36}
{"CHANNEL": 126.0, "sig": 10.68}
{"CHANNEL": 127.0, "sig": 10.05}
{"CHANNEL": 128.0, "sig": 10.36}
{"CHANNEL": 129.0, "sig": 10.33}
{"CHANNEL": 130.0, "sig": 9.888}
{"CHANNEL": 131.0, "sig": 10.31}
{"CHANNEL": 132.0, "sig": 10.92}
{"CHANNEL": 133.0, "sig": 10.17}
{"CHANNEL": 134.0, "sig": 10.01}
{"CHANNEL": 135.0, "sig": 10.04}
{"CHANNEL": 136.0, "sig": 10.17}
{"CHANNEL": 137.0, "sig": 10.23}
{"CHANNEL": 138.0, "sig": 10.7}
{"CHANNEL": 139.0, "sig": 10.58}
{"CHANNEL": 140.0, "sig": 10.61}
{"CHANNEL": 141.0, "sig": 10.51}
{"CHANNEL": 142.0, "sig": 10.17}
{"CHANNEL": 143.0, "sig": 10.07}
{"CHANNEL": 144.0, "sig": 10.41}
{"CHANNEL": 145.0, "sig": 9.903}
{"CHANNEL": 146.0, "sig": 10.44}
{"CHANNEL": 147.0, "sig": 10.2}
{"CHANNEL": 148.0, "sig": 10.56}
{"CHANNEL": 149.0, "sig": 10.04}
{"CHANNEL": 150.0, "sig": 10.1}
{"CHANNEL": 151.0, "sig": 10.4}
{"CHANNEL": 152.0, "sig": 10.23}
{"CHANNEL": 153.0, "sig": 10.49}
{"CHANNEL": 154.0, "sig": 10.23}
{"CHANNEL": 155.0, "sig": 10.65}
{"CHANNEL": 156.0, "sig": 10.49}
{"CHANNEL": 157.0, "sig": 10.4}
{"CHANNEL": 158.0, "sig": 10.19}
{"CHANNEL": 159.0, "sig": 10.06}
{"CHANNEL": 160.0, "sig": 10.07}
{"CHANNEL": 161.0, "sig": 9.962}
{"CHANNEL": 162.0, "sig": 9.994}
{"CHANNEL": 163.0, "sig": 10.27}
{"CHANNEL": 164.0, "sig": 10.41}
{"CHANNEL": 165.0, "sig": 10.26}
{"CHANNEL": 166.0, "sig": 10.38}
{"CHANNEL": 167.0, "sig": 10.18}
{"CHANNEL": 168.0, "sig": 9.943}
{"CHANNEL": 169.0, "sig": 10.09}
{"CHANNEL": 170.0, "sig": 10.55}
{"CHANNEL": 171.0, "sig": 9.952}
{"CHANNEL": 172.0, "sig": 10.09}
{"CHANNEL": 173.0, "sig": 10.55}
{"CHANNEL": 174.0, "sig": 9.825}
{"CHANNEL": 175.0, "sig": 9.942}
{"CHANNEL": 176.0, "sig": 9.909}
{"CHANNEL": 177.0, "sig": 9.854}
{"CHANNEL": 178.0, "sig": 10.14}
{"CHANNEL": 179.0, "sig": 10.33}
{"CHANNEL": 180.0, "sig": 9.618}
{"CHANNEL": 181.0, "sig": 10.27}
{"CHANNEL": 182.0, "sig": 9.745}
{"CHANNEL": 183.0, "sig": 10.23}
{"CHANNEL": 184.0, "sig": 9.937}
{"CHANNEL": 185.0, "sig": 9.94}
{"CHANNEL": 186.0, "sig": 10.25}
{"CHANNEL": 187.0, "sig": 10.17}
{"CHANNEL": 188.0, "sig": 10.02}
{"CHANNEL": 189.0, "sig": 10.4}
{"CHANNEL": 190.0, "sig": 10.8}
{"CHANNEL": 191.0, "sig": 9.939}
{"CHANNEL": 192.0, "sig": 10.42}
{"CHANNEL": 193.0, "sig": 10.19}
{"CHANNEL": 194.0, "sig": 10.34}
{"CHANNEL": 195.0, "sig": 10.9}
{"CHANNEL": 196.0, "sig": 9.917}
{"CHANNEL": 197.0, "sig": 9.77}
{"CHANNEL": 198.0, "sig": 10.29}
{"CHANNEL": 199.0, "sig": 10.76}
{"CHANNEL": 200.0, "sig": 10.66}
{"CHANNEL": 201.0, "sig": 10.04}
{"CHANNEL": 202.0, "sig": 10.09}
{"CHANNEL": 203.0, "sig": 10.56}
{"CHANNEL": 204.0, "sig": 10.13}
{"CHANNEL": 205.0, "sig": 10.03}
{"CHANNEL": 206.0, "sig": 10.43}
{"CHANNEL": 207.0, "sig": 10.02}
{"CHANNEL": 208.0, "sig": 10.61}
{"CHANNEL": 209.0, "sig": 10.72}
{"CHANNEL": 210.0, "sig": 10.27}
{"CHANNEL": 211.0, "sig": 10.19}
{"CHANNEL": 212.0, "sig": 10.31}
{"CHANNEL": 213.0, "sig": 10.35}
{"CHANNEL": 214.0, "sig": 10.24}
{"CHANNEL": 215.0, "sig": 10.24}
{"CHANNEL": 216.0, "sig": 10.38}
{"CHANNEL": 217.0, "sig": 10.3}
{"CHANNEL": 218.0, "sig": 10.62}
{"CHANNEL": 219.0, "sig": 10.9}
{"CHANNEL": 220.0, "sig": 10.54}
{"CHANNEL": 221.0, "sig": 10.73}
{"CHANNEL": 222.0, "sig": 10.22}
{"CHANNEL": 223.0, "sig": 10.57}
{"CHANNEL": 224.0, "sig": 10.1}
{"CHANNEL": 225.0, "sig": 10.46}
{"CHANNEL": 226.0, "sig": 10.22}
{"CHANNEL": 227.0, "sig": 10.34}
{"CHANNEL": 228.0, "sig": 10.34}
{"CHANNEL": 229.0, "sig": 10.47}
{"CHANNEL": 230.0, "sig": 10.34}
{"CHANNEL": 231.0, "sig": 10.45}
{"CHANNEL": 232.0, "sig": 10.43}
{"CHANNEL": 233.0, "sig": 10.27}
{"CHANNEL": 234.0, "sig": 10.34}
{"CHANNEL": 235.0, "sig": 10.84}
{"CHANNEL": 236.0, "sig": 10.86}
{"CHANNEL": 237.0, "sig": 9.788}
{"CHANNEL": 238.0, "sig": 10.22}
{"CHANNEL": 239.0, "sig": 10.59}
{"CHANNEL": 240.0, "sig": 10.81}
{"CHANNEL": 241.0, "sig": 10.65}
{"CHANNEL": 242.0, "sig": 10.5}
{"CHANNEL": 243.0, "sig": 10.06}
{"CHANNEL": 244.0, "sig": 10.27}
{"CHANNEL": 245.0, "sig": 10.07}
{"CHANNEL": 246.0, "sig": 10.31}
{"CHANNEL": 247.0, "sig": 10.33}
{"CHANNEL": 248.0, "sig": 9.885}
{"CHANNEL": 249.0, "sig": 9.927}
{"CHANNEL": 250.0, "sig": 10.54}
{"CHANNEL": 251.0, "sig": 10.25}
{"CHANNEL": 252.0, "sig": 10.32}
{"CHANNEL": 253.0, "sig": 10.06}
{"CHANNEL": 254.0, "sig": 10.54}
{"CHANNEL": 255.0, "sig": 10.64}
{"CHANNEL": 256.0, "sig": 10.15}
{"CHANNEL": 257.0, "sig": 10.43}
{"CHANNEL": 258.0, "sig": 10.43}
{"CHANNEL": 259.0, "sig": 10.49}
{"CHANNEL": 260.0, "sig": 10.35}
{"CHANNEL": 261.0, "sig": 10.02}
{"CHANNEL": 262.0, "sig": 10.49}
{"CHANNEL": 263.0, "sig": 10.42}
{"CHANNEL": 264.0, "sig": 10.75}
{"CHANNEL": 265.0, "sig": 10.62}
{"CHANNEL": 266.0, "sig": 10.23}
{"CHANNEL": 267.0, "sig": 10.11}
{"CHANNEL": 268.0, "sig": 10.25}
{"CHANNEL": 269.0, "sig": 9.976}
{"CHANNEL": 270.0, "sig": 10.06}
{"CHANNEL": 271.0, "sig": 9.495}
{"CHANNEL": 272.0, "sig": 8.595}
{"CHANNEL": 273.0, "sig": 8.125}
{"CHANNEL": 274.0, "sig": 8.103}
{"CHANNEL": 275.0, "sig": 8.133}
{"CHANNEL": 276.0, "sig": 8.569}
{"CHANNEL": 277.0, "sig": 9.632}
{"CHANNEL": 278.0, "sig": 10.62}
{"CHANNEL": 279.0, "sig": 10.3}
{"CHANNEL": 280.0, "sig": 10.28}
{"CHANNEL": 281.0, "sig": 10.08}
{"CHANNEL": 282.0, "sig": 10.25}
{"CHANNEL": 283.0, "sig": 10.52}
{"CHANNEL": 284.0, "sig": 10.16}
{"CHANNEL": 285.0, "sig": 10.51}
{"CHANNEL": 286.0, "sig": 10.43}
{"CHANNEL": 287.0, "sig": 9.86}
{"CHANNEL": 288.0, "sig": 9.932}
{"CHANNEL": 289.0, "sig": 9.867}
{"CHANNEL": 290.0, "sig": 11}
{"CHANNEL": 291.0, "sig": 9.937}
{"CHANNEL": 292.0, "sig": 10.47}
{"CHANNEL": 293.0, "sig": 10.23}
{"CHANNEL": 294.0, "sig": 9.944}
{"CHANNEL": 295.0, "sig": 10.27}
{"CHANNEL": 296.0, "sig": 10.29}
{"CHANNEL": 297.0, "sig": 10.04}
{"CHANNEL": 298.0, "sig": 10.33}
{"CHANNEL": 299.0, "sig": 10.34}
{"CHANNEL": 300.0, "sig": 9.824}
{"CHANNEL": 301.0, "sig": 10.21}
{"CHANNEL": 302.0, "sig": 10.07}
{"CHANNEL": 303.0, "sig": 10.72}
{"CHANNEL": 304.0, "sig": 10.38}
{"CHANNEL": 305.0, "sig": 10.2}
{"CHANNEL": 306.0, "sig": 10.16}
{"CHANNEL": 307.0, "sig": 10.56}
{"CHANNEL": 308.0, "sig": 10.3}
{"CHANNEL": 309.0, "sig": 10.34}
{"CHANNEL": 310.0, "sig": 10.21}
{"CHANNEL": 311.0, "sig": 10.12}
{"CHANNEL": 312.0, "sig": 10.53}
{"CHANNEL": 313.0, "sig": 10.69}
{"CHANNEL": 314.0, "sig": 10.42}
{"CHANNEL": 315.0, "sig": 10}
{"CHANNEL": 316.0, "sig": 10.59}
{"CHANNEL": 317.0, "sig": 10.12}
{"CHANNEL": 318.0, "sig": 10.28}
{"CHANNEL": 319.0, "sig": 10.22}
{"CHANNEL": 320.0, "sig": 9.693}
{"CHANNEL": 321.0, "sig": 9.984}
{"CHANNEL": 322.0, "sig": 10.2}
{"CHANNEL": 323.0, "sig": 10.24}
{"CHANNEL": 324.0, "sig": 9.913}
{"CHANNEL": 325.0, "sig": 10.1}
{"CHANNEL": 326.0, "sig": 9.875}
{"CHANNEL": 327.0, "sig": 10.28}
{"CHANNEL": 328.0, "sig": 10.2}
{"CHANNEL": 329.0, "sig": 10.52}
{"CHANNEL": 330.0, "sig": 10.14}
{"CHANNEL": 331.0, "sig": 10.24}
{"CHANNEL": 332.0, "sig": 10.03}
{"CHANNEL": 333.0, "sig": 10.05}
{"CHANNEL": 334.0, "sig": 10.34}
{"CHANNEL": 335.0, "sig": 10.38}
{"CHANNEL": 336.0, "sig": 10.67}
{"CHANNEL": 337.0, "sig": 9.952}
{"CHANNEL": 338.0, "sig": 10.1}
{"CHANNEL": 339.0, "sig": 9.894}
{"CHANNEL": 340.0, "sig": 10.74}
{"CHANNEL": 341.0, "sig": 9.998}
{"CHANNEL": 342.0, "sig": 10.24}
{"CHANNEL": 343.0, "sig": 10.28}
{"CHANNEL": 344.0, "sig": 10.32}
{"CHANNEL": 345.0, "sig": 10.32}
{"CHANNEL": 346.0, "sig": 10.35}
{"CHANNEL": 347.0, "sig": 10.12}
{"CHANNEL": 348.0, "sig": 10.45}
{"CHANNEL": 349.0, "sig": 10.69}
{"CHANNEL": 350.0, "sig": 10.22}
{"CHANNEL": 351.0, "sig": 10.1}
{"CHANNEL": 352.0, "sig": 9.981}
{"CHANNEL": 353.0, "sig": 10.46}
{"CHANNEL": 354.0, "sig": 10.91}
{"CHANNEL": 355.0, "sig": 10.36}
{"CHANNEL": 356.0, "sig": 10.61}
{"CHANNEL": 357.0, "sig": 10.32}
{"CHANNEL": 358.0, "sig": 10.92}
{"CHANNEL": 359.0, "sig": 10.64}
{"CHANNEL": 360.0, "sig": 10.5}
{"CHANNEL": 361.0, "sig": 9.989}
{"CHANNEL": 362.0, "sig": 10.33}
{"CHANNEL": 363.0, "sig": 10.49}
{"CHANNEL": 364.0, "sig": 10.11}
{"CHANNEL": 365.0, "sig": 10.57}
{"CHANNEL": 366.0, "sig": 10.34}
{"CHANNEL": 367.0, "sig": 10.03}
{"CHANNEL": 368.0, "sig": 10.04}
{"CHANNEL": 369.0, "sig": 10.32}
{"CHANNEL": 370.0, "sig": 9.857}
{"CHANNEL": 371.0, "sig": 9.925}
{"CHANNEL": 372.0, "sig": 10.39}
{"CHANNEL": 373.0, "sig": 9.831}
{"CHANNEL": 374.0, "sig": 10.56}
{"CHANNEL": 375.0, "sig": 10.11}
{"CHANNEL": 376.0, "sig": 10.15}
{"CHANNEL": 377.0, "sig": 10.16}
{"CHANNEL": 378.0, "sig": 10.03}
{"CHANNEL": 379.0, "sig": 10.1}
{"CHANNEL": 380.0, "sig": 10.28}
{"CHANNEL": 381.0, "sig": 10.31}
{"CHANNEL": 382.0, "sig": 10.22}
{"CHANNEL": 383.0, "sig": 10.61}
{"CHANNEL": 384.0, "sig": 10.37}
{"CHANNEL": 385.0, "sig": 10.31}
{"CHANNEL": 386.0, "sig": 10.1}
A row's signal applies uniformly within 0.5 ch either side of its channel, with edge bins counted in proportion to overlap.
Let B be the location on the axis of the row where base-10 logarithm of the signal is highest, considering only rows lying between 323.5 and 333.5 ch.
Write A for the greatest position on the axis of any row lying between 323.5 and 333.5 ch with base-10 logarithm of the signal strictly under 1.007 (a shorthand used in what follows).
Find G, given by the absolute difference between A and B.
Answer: 4 ch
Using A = 333.0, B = 329.0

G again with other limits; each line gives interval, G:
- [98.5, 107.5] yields 3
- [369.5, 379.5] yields 5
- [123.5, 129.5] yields 1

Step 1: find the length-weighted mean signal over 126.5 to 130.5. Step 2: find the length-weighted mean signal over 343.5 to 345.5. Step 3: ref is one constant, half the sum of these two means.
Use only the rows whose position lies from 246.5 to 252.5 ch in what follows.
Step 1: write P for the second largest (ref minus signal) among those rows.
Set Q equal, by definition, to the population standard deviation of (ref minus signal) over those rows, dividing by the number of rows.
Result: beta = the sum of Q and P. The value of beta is 0.54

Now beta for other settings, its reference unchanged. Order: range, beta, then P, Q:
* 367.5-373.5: 0.60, 0.38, 0.219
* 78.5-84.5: 0.20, 0.05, 0.154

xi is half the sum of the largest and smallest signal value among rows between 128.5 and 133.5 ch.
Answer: 10.4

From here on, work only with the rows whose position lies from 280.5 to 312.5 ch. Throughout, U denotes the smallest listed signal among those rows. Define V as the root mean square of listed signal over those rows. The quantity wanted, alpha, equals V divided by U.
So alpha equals 1.04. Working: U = 9.824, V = 10.3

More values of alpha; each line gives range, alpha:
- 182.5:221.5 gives 1.06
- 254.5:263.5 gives 1.04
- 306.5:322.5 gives 1.06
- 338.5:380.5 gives 1.05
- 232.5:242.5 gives 1.07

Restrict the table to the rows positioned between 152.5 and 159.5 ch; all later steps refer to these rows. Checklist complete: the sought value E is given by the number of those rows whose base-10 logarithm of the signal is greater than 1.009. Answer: 5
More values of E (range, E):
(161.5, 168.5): 4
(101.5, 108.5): 4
